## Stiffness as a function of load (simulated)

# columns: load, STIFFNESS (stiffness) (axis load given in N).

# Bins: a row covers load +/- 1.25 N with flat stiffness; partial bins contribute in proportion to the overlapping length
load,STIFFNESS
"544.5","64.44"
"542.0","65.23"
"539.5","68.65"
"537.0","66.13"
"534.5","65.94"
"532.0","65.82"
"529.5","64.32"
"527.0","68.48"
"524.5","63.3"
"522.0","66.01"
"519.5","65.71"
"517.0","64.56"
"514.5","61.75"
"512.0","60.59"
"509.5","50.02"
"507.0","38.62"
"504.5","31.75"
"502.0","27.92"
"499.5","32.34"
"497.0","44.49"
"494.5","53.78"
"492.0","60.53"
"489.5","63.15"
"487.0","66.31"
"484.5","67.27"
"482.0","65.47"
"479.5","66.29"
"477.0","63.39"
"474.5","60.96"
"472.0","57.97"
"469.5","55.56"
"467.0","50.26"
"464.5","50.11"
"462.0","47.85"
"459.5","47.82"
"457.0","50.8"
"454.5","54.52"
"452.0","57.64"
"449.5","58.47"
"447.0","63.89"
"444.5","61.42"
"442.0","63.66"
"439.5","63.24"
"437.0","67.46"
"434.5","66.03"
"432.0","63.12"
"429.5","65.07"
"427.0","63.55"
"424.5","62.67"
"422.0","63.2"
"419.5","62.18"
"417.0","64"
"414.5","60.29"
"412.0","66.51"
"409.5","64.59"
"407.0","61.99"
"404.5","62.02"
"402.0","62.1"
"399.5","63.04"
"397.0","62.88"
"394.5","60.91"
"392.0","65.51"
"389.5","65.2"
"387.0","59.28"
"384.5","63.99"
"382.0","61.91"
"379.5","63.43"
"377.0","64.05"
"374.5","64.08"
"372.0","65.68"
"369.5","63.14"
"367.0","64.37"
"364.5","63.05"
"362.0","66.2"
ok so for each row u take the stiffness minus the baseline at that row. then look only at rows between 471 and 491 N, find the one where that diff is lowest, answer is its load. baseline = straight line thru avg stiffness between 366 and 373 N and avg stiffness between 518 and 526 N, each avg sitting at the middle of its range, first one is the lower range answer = 472.0 N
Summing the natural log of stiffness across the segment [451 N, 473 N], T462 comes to 35.6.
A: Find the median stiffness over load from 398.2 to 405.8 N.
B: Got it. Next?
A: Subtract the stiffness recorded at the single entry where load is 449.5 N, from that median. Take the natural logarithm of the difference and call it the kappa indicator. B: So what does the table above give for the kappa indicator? 1.3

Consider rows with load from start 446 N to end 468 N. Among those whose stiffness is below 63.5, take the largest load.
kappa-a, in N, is 467.0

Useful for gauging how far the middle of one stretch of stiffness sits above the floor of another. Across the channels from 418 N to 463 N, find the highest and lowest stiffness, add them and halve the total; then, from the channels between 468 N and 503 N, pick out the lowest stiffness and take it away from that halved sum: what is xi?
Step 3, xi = 30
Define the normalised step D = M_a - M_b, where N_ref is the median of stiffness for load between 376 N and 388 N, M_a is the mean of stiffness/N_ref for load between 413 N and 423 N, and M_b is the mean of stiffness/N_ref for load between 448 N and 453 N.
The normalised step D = 0.07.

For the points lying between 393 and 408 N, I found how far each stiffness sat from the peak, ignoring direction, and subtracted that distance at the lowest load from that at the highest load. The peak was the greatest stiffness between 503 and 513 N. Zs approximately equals 1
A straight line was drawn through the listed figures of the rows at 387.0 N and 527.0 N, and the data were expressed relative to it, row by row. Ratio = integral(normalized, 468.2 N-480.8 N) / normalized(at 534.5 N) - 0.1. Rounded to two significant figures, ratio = 12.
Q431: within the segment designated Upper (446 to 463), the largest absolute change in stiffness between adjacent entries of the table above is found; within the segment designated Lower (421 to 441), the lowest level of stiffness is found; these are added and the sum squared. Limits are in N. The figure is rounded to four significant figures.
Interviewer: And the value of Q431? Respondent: 4636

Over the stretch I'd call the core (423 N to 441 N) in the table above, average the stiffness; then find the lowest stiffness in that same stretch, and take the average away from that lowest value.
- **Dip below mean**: -2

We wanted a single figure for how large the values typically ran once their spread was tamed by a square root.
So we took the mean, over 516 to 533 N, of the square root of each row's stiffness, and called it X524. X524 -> 8.09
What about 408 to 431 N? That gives 7.97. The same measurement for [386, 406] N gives 7.91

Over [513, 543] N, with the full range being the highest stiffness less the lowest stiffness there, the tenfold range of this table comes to 69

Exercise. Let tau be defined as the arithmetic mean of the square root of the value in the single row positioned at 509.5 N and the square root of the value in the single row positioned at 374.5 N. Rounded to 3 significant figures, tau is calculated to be 7.54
